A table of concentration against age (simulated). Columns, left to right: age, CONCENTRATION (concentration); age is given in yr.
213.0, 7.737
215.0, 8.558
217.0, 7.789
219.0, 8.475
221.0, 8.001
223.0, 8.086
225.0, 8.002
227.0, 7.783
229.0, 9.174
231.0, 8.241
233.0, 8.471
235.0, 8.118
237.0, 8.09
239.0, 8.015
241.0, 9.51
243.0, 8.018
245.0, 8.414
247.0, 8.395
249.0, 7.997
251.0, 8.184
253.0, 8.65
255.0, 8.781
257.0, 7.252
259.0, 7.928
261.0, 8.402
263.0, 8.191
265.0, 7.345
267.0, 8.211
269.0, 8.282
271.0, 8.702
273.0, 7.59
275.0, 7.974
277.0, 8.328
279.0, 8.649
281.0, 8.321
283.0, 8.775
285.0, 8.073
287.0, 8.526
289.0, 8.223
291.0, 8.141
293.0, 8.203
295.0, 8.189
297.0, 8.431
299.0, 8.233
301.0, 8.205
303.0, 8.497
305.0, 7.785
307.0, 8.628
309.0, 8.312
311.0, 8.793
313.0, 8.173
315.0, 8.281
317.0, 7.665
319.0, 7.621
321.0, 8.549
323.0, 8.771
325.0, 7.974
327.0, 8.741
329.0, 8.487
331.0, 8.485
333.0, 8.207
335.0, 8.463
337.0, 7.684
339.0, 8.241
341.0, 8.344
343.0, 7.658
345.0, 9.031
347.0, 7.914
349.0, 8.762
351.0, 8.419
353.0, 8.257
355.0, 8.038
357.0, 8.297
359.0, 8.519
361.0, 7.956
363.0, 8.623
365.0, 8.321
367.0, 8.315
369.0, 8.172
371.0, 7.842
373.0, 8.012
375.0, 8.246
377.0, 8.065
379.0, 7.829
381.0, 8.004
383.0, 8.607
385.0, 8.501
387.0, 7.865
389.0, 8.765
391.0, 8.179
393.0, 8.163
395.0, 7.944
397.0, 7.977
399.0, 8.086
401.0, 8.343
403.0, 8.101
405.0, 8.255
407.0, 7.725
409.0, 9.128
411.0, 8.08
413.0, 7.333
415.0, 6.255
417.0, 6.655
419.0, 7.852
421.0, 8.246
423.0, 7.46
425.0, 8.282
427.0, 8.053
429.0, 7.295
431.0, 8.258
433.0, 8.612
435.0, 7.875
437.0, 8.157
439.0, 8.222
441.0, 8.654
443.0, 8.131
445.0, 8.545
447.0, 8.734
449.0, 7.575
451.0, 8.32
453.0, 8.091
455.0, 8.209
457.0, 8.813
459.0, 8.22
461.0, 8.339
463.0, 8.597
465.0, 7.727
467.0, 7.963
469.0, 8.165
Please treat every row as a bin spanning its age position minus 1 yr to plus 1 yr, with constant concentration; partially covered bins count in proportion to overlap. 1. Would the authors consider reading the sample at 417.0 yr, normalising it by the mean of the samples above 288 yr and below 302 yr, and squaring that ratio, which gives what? 0.65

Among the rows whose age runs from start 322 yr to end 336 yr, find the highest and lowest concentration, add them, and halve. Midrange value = 8.37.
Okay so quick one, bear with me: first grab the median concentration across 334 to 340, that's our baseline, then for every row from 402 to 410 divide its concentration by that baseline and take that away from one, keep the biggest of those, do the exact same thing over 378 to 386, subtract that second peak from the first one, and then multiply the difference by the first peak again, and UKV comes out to 0.0008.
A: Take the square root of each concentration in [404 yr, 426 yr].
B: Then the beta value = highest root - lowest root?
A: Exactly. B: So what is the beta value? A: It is 0.52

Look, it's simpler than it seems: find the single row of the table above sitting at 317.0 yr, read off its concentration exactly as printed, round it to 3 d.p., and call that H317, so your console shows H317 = 7.665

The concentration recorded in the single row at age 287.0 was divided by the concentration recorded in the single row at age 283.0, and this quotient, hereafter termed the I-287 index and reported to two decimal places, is 0.97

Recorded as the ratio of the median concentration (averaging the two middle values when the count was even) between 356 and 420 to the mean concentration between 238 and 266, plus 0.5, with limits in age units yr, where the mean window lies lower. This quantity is 1.48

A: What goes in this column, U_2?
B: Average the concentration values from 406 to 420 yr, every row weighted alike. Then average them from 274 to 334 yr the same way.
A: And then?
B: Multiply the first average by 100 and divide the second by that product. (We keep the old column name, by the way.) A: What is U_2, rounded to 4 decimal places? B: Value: 0.0110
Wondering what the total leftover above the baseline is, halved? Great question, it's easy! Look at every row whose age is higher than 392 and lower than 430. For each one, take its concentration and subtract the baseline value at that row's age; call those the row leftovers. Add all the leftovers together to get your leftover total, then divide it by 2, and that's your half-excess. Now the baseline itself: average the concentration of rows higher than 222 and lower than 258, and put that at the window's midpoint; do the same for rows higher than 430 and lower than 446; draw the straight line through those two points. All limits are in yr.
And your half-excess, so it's -4.3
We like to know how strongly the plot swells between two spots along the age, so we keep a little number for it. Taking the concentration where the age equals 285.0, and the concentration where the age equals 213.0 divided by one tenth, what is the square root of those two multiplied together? 25.0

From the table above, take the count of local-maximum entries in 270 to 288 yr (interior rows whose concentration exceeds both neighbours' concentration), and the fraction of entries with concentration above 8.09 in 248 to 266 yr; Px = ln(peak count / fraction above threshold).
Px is 1.3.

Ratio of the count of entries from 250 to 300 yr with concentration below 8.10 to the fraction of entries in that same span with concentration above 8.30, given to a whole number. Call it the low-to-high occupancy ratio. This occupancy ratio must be 15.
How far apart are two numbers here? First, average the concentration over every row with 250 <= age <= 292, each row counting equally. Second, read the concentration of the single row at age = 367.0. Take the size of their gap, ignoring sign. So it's 0.1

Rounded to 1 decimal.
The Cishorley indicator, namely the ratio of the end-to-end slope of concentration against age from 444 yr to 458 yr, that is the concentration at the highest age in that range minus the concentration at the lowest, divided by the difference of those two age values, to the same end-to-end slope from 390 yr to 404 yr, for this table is -3.4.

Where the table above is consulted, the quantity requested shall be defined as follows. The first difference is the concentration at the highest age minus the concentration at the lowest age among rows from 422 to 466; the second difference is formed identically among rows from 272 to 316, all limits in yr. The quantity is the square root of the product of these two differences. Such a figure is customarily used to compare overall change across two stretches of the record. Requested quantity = 0.43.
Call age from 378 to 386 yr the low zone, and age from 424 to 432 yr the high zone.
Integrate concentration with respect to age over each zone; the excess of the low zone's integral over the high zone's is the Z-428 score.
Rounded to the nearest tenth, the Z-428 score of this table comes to 2.1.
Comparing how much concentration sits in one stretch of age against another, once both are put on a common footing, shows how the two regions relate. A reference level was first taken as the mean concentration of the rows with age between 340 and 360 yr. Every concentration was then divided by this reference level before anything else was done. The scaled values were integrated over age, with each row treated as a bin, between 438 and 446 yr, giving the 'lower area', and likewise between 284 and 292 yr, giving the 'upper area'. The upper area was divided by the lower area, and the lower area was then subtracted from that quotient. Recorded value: -7.08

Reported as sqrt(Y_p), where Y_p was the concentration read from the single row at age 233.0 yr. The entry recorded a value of 2.91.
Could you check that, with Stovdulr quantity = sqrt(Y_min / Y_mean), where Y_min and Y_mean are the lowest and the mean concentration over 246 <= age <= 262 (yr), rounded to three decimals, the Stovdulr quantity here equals 0.940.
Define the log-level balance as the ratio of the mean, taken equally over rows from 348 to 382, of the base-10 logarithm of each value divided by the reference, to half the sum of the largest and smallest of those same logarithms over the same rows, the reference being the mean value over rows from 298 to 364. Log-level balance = 8.9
